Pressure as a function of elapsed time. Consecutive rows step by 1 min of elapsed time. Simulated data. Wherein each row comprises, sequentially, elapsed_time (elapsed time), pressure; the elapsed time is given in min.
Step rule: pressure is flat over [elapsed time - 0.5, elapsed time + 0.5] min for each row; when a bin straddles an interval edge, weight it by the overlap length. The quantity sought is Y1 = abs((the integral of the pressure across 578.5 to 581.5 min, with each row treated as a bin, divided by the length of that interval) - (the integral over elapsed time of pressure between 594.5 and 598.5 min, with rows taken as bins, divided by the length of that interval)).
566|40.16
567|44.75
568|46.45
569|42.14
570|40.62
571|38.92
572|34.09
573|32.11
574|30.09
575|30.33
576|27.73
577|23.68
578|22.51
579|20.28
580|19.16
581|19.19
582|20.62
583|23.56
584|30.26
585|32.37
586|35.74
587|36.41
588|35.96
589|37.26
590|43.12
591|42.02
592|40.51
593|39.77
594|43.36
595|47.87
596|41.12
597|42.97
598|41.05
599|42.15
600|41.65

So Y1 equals 24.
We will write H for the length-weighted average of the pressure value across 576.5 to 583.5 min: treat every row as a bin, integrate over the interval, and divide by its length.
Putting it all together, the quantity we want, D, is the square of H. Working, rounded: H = 21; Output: 453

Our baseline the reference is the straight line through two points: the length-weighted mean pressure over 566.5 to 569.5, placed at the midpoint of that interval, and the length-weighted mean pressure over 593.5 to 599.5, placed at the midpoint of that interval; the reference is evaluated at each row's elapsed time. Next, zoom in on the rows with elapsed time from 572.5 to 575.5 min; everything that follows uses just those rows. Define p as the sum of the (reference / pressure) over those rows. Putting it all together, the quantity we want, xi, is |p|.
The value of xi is 4.3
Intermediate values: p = 4.3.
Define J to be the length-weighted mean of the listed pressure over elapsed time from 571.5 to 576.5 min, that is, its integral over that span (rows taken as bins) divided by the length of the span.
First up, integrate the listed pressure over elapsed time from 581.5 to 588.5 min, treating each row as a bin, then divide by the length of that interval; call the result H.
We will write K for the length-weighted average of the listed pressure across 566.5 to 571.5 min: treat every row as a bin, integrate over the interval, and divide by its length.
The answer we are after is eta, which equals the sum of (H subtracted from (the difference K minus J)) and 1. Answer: -18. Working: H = 31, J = 31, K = 43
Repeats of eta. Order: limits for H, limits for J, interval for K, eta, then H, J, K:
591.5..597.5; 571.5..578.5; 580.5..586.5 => -43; 43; 29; 27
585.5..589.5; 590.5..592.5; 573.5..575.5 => -46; 36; 41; 30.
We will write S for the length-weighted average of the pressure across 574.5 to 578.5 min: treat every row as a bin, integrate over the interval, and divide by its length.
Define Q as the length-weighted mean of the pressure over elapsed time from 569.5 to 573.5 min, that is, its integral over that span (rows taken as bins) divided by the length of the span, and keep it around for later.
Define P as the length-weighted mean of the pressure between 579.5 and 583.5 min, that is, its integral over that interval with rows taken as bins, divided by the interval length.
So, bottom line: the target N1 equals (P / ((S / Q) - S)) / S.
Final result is -0.031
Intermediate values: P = 21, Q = 36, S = 26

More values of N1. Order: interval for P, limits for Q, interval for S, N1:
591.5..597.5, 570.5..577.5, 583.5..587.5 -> -0.039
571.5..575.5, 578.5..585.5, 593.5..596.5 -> -0.017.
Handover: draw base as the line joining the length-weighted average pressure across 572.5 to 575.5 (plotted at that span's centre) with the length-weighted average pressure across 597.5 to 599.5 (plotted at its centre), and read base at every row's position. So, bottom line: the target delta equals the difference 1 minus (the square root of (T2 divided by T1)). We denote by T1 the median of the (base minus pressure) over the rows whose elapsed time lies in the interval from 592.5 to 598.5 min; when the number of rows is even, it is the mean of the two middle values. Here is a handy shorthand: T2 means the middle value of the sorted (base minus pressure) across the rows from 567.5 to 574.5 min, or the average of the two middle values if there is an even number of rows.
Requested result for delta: -1.7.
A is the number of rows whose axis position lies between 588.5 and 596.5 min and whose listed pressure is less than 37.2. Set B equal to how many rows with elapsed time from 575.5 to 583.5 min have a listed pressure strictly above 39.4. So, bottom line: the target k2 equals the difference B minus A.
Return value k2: 0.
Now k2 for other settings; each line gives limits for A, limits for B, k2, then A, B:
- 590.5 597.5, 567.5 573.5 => 3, 0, 3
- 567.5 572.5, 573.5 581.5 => -1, 1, 0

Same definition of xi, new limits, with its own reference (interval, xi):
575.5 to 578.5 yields 5.4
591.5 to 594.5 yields 3.2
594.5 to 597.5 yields 3.0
